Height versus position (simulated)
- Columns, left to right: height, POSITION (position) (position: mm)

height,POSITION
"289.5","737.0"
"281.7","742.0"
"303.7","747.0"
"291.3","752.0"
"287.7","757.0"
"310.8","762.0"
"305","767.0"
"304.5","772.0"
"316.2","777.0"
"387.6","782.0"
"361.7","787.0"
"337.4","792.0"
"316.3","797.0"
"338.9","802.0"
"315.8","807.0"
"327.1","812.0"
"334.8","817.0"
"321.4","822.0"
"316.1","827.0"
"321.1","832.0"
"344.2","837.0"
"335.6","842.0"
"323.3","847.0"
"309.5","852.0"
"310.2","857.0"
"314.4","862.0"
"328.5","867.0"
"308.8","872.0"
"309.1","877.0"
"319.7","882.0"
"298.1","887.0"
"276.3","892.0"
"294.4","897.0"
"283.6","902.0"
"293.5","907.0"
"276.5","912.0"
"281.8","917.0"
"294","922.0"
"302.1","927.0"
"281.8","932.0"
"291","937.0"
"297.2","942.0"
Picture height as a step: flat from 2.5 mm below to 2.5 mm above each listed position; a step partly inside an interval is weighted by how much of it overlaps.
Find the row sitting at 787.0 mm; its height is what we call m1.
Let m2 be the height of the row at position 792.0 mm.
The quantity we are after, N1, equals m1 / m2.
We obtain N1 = 1.07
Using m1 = 361.7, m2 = 337.4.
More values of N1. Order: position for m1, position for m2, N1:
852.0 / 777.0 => 0.98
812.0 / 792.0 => 0.97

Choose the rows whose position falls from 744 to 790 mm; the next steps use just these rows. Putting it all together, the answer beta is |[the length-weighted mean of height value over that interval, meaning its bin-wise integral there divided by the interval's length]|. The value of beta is 319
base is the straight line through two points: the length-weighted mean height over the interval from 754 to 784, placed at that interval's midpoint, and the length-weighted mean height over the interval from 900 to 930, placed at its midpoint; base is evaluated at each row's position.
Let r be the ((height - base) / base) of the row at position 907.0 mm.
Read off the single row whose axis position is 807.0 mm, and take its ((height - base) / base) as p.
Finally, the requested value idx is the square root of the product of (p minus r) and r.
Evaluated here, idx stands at 0.010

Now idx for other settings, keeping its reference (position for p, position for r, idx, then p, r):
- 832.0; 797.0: 0.024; 0.05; 0.015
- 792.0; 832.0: 0.037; 0.08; 0.054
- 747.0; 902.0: 0.027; -0.05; -0.026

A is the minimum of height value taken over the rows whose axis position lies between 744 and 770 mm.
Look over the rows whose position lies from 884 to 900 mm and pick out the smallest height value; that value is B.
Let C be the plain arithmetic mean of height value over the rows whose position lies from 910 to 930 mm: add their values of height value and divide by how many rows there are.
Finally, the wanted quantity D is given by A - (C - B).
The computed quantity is 275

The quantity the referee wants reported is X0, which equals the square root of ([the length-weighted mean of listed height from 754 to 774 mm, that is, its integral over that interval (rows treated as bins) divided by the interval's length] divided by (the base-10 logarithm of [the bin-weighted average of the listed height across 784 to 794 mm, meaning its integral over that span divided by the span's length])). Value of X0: 10.9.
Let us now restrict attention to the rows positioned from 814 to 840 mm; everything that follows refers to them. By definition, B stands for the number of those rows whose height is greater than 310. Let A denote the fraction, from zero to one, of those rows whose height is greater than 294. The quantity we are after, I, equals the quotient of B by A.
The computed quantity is 5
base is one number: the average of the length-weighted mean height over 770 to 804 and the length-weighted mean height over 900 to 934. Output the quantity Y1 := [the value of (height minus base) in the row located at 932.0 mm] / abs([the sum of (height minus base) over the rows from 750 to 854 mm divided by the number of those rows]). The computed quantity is -3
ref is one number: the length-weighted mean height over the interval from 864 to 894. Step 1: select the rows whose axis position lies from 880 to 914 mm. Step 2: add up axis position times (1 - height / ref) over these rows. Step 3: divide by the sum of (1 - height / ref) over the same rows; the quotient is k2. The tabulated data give 903.0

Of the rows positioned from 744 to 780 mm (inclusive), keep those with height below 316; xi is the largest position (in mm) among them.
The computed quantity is 772.0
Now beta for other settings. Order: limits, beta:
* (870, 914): 296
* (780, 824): 338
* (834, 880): 320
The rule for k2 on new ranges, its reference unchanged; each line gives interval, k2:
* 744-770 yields 754.1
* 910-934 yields 920.5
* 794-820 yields 808.3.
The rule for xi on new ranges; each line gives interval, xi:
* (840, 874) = 872.0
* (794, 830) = 807.0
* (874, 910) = 907.0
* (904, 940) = 937.0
